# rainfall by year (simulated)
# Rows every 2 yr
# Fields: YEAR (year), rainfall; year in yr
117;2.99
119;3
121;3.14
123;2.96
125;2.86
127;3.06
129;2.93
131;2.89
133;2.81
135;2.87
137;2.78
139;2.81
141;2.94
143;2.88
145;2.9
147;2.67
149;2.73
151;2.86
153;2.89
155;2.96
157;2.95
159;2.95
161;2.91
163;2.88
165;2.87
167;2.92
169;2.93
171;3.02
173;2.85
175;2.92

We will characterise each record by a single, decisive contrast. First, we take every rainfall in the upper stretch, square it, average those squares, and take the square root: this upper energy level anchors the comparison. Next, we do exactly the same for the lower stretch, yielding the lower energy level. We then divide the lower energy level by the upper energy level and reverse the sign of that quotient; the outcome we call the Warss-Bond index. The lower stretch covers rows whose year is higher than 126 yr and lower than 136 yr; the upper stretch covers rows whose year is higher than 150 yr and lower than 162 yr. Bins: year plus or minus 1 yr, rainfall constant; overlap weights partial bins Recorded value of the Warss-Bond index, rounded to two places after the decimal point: -1.00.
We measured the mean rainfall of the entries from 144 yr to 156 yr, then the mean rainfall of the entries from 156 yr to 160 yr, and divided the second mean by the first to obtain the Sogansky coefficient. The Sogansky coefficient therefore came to 1.041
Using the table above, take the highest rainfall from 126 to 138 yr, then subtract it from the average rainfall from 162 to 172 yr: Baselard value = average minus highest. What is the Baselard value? -0.14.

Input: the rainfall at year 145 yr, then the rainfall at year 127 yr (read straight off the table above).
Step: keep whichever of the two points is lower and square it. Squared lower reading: 8.4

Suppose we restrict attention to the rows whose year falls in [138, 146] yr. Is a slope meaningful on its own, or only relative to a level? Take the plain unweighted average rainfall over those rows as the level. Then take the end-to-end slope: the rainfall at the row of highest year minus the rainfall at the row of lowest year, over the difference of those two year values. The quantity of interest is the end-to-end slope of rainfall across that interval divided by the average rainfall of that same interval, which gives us 0.005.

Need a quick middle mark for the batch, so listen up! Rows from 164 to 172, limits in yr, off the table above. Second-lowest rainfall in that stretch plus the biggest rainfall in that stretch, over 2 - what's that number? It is 2.97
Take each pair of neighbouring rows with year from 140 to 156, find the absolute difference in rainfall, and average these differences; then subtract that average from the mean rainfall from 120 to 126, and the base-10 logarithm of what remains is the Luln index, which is 0.463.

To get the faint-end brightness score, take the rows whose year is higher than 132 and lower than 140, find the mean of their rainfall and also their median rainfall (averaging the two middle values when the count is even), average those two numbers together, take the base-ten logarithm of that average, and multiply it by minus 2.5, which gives -1.12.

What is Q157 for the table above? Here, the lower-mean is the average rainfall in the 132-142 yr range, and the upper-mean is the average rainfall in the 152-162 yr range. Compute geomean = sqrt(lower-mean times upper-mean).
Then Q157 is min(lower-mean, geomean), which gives 2.84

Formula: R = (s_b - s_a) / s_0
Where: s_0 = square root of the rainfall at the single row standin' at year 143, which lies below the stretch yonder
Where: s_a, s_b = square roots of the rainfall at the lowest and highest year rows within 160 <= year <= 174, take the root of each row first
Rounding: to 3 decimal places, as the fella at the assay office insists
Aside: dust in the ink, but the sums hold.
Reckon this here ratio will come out -0.010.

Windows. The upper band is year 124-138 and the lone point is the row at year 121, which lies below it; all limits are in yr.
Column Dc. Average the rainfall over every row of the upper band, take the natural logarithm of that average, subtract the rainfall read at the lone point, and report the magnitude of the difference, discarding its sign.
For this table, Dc 2.08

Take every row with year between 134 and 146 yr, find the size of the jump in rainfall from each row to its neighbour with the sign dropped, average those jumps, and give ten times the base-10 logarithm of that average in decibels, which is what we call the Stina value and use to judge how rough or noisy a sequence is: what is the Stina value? -11.8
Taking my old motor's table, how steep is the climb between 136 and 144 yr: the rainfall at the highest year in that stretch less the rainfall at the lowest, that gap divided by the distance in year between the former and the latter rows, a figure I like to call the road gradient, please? 0.02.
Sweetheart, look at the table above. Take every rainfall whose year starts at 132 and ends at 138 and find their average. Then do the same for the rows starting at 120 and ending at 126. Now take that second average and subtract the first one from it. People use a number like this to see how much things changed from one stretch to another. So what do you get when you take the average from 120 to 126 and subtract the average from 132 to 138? 0.17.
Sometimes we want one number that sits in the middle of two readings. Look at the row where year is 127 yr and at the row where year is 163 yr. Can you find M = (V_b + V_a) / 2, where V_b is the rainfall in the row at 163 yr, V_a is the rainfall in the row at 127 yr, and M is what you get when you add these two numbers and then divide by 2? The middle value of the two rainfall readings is 2.97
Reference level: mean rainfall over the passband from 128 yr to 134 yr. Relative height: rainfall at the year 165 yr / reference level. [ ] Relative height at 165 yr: 1.00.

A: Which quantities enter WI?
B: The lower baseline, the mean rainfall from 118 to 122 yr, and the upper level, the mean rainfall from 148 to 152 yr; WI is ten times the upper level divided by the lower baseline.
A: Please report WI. 9.1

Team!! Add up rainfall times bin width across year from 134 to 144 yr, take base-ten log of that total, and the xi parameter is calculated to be 1.46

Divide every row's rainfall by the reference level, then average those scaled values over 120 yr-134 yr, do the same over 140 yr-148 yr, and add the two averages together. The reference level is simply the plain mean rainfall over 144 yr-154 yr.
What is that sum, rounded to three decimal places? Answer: 2.063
